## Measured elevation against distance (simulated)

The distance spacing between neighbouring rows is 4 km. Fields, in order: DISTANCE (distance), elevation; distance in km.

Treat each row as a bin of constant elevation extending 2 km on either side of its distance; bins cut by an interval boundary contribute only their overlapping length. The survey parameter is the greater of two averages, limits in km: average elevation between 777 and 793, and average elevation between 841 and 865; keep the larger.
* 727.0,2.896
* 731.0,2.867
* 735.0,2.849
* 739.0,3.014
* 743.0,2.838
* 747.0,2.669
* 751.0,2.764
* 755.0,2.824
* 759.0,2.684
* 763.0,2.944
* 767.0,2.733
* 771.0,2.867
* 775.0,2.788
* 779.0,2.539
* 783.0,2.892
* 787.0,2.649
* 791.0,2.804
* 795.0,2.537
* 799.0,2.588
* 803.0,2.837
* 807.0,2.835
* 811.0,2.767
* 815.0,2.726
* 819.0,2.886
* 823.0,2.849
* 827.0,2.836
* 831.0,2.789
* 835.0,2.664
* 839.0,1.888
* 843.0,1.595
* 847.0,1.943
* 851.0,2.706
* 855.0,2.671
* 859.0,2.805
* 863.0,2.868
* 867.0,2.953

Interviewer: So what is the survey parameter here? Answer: 2.72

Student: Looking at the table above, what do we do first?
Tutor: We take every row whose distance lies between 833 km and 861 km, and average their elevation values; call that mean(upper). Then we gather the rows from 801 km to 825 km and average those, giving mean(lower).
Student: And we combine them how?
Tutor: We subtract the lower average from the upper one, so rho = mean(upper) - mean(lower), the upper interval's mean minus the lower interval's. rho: -0.49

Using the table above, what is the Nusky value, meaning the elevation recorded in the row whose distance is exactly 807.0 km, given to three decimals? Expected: 2.835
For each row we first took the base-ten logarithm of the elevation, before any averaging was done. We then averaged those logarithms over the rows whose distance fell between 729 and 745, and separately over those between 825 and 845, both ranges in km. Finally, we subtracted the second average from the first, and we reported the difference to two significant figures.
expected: 0.10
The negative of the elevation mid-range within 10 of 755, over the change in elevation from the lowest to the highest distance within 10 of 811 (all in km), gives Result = -57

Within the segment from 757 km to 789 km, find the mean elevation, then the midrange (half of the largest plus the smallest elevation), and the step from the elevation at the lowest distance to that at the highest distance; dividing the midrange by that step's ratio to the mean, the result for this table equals -216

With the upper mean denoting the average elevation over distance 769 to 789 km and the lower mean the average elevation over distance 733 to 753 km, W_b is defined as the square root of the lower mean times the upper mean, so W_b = 2.79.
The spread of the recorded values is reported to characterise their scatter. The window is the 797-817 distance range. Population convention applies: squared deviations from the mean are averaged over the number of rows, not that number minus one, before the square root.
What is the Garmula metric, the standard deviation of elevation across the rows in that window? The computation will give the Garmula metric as 0.092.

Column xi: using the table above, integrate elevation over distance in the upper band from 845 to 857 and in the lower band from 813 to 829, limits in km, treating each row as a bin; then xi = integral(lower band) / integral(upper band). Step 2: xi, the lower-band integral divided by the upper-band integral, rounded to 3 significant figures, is 1.54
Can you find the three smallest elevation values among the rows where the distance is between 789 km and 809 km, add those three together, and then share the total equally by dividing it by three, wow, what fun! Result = 2.64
